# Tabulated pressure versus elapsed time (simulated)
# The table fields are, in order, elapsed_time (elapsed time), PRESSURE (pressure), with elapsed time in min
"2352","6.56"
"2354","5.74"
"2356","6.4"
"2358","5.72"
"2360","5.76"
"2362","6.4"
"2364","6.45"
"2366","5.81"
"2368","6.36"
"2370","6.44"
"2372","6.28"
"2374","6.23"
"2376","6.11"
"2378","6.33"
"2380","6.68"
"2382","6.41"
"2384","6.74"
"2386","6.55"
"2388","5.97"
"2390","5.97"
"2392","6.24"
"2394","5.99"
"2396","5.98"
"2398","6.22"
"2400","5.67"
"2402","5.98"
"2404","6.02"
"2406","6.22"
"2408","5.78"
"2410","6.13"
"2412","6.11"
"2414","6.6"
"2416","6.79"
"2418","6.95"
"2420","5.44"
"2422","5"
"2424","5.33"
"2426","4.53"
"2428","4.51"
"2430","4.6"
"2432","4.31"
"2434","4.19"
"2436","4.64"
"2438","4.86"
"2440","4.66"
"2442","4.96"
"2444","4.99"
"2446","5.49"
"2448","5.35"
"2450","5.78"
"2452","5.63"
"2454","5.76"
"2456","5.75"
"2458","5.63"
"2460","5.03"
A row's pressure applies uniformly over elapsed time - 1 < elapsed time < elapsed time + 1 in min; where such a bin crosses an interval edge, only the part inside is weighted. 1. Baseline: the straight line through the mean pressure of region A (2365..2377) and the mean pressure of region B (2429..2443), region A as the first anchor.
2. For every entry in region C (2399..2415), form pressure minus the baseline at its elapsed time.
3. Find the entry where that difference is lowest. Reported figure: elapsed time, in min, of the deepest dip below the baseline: 2400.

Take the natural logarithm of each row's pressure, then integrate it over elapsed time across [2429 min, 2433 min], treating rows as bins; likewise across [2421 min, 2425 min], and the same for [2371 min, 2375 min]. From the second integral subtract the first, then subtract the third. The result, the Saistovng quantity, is -6.74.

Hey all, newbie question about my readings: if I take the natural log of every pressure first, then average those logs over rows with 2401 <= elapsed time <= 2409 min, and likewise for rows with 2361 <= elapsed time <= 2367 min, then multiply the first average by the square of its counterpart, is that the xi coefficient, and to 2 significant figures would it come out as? 6.0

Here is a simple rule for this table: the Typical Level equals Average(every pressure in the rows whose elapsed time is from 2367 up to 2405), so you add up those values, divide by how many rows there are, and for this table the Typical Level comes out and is 6.2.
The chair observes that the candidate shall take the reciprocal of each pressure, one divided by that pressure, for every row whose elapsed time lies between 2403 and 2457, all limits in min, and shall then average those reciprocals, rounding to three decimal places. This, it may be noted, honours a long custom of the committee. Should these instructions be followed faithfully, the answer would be 0.188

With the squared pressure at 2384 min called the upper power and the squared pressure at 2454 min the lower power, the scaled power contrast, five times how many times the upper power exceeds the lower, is 6.8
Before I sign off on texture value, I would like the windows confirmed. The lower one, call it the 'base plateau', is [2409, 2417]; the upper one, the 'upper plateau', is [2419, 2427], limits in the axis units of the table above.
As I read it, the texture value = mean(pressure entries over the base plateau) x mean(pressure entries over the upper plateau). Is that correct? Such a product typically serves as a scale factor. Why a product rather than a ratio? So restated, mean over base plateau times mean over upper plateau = 33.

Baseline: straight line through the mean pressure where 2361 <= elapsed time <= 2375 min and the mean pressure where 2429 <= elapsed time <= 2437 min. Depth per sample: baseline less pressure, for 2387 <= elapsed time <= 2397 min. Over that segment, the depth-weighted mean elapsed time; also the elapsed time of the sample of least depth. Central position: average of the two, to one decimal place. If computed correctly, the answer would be 2392.3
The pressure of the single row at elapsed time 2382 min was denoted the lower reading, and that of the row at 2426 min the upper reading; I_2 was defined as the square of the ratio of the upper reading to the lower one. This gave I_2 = 0.50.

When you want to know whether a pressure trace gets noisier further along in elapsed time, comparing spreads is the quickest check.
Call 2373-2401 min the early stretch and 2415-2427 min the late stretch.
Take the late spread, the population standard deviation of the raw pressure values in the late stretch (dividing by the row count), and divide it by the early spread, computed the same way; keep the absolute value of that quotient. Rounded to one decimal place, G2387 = 3.1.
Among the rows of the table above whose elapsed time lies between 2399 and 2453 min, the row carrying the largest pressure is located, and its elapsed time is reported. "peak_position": 2418 min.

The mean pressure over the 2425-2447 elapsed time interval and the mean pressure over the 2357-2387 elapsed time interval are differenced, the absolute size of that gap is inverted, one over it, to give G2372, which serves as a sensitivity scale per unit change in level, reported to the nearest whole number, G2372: 1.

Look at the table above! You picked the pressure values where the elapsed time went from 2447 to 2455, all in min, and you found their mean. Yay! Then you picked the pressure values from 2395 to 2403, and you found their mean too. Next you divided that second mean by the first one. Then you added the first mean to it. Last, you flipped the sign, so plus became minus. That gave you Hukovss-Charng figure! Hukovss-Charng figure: -6.7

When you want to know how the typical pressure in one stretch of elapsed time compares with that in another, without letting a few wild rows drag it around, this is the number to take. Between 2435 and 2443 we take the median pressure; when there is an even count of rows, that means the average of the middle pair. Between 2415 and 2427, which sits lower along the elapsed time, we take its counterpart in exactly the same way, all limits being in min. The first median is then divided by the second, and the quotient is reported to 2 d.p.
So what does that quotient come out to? 0.88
